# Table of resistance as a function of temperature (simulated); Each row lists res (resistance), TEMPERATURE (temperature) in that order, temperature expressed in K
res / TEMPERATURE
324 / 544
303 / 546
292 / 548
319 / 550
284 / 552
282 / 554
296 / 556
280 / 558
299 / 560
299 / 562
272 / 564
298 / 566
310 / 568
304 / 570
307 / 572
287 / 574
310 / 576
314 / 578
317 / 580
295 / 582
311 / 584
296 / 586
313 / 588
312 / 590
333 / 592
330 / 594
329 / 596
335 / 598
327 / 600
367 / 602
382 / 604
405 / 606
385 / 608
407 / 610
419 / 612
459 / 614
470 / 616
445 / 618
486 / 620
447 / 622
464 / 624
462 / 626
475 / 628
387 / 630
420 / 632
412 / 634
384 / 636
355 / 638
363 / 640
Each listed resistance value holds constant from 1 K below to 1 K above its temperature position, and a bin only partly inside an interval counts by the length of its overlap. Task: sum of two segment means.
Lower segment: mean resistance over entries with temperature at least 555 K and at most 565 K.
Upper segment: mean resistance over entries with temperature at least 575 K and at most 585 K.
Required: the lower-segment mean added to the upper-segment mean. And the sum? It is 599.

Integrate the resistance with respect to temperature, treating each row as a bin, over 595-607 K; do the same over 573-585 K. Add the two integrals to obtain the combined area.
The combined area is 7958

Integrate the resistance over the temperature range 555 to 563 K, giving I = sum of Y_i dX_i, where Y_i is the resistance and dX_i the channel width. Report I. 2348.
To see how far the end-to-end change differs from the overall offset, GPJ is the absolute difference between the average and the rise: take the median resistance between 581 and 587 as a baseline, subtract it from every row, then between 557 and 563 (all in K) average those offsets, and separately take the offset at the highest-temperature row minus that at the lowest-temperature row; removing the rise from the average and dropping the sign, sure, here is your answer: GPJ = 22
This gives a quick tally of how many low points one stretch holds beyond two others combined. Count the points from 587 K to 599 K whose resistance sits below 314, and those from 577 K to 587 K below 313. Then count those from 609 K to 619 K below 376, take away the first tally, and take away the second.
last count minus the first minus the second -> -5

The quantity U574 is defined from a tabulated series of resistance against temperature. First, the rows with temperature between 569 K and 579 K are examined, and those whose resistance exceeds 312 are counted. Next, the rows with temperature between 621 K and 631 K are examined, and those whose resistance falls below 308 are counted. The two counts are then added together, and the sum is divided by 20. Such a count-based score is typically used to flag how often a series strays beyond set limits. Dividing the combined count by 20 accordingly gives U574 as 0.05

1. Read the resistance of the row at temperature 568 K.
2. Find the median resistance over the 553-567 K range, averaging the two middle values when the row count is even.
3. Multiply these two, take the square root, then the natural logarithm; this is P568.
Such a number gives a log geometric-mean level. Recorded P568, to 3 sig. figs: 5.71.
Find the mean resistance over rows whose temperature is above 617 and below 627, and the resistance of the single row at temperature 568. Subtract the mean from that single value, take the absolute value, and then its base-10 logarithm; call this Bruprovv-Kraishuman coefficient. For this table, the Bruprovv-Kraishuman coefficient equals 2.2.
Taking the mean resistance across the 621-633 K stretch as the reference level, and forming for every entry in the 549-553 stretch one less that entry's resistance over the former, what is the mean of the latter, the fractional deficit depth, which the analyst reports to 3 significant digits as 0.319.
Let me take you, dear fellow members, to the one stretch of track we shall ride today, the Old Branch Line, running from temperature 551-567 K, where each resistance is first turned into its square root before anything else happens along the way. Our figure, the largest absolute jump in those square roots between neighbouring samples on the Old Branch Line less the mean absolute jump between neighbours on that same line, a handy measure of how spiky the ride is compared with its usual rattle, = 0.36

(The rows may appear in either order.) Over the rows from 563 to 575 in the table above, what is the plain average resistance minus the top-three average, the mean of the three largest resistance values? -10.7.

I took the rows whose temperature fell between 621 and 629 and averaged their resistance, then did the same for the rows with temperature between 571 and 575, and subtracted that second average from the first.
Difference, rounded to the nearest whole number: 165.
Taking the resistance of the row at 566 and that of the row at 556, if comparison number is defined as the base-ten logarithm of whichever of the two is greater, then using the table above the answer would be 2.47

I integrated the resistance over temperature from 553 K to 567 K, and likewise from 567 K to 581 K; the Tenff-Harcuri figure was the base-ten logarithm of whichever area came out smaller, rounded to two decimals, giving 3.61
